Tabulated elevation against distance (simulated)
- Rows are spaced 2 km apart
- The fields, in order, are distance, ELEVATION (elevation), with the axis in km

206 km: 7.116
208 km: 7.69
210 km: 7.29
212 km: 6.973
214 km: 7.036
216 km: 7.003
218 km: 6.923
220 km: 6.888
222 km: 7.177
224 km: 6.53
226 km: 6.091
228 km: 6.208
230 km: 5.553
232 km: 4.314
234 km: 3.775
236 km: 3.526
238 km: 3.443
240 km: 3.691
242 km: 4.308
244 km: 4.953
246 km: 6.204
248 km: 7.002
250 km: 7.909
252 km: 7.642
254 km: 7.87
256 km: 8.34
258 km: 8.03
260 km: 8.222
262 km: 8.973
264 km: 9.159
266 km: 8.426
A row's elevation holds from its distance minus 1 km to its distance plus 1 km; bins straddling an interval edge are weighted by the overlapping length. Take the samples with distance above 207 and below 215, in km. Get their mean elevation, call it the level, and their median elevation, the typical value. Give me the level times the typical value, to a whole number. 52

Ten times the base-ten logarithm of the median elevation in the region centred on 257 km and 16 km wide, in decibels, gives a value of 9.1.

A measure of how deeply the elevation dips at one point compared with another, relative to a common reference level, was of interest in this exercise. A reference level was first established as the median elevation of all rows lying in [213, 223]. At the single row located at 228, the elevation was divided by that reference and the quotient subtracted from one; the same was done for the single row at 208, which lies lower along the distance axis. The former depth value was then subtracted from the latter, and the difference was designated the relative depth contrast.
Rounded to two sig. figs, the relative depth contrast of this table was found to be -0.21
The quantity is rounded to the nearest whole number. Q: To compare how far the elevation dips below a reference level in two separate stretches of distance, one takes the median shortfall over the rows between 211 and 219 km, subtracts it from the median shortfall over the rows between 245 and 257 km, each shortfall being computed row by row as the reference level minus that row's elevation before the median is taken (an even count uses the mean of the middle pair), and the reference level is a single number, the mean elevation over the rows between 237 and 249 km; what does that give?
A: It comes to -1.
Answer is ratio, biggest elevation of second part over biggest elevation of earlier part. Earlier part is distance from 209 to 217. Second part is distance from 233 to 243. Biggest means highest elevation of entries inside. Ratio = 0.59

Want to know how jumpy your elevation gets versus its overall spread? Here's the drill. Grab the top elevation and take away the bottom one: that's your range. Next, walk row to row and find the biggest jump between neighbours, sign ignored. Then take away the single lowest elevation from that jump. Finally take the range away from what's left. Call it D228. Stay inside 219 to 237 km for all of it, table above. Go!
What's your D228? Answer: -5.9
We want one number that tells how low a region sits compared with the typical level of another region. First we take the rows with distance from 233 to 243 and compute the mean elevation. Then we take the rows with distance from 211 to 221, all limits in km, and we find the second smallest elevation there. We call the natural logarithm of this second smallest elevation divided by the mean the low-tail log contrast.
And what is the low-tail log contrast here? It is 0.6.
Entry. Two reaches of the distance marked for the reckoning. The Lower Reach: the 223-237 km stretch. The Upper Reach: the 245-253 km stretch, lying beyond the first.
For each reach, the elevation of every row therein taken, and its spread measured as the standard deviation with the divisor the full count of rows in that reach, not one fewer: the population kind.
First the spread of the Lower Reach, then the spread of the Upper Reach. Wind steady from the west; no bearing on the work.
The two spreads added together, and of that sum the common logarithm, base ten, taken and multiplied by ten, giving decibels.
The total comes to 2.6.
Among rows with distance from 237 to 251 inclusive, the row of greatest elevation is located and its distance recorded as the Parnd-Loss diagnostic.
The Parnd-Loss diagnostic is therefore 250 km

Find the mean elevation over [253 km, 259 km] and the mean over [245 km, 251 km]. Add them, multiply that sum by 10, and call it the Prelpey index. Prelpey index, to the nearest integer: 151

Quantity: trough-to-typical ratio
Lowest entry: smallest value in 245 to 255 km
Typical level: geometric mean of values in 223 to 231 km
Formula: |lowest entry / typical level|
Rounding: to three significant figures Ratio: 1.02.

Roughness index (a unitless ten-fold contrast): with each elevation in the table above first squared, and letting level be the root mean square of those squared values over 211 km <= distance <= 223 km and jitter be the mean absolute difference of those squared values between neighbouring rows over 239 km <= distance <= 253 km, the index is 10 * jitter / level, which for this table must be 1.8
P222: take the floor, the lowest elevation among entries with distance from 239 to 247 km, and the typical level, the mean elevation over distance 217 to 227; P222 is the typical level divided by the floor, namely 1.8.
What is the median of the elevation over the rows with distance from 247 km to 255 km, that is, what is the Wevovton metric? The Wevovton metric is 7.8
